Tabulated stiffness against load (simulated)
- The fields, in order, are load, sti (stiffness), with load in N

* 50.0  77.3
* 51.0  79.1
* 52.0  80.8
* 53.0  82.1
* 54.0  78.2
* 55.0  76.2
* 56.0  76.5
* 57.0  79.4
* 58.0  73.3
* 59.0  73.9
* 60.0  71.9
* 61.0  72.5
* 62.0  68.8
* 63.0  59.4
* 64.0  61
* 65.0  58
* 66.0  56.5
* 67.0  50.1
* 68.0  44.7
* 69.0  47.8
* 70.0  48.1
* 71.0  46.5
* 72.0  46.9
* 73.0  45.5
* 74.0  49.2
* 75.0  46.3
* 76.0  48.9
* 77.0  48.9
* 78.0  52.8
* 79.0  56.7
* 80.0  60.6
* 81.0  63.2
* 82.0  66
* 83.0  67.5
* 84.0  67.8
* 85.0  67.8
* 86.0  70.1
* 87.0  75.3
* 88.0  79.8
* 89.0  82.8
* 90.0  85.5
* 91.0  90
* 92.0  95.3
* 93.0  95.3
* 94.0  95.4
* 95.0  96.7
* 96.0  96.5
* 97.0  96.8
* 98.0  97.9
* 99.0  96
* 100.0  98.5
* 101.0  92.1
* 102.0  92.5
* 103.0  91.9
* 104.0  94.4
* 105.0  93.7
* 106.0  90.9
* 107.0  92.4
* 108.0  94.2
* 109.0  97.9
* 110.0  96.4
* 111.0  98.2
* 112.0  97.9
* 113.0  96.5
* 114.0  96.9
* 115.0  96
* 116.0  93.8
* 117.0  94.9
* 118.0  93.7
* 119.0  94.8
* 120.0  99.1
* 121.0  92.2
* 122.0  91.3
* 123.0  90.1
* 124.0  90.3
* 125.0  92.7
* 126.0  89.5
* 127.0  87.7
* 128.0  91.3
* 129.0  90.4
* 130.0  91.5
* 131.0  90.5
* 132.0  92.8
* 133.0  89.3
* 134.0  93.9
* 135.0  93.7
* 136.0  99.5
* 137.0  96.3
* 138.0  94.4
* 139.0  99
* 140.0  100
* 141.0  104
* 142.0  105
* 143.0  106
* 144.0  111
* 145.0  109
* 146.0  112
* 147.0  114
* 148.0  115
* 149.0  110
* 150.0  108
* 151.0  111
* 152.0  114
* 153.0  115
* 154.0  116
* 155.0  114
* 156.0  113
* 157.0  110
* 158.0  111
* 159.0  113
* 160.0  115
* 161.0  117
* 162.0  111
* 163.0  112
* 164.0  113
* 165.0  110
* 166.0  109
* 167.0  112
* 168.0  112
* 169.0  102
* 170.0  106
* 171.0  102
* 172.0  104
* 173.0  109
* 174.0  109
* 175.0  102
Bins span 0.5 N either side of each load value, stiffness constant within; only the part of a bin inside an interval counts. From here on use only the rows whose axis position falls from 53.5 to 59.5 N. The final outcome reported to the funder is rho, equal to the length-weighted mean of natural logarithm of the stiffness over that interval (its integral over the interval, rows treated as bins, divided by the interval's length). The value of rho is 4.33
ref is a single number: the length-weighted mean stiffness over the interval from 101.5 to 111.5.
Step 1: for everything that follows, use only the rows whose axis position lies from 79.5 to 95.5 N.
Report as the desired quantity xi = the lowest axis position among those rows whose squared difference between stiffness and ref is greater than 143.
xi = 80.0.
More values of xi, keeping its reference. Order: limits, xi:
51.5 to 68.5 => 52.0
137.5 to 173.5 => 144.0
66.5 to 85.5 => 67.0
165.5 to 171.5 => 166.0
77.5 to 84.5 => 78.0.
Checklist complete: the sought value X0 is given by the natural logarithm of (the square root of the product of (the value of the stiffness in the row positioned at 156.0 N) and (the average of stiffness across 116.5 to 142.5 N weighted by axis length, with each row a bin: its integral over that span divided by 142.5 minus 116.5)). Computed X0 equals 4.64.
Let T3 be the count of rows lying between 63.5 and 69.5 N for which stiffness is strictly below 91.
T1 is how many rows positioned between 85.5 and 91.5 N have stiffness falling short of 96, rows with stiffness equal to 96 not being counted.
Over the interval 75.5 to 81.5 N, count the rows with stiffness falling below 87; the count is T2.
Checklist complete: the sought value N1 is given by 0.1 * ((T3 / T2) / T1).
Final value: 0.017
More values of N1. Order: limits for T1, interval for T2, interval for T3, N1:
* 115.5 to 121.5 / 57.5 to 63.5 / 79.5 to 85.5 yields 0.020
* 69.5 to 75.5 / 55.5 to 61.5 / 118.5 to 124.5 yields 0.006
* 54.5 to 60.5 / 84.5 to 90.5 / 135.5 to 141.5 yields 0.000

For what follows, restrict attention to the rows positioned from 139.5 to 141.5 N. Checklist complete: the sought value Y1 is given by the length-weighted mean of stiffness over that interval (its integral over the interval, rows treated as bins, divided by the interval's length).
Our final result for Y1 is 102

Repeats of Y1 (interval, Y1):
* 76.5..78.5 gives 51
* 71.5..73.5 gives 46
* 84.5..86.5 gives 69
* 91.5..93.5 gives 95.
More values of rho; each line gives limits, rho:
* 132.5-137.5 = 4.55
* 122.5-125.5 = 4.51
